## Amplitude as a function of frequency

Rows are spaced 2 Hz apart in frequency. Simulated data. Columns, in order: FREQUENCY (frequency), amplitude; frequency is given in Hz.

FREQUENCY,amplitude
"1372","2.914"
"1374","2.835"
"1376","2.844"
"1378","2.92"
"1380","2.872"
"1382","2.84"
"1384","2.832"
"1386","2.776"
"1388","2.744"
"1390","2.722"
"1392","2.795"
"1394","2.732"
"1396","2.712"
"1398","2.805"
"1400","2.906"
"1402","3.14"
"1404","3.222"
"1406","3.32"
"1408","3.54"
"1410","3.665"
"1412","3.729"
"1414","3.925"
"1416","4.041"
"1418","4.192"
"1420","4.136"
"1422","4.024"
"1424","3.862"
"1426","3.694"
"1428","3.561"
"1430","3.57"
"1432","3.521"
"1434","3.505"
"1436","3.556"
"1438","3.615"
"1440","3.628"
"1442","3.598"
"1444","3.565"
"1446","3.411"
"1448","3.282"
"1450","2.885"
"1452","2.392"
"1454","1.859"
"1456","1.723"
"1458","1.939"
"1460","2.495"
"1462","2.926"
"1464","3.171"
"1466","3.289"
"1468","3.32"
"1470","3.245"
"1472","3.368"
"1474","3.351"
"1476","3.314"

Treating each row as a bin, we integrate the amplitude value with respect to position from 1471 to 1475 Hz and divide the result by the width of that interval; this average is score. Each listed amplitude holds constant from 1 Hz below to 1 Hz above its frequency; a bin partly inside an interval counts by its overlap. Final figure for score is 3.36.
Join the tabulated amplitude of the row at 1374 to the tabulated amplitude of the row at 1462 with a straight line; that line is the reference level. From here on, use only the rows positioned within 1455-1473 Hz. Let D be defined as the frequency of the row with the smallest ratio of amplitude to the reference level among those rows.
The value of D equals 1456 Hz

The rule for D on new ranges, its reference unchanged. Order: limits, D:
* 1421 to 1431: 1428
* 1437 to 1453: 1452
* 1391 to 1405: 1396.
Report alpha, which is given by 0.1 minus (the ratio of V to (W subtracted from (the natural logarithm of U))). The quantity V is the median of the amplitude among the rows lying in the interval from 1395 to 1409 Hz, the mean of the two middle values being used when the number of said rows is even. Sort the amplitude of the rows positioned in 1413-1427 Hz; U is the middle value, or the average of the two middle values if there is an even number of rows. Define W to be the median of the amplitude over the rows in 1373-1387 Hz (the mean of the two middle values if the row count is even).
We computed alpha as 2.3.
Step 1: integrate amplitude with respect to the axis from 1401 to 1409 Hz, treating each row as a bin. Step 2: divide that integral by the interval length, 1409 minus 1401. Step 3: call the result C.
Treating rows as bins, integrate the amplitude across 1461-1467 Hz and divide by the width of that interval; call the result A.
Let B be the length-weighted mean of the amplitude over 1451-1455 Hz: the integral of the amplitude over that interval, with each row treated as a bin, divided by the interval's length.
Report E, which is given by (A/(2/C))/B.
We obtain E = 2.4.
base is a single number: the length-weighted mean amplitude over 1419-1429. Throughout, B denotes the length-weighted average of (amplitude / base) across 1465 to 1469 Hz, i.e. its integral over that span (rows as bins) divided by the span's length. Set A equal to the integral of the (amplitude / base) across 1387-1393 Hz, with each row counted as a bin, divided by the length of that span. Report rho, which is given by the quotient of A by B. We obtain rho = 0.8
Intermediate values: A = 0.71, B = 0.86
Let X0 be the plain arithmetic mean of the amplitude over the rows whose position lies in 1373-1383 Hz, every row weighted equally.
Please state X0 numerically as 2.9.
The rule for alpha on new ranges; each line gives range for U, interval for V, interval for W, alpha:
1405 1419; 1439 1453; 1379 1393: 2.4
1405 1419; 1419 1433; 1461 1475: 2.0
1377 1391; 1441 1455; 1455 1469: 1.8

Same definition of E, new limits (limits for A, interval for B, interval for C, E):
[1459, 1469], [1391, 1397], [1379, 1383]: 1.6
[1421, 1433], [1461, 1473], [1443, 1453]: 1.8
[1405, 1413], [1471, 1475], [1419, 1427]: 2.1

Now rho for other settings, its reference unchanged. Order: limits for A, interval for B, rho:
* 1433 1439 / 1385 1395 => 1.3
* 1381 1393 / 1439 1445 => 0.8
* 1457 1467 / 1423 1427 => 0.7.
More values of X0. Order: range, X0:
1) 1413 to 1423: 4.1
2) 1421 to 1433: 3.7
